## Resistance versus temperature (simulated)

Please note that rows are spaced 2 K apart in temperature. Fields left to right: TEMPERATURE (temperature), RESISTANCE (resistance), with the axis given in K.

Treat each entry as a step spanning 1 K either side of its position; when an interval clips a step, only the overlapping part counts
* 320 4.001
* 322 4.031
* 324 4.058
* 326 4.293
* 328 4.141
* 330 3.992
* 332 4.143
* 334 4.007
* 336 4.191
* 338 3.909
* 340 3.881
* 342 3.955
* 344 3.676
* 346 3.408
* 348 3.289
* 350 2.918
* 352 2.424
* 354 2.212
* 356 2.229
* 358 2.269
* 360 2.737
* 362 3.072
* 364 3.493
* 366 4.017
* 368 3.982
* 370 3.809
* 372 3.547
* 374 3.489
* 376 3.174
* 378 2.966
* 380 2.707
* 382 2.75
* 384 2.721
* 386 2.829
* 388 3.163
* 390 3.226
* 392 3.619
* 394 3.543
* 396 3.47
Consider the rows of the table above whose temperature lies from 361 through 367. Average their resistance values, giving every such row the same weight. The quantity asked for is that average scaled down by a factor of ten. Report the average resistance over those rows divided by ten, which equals 0.35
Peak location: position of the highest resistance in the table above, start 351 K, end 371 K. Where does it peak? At 366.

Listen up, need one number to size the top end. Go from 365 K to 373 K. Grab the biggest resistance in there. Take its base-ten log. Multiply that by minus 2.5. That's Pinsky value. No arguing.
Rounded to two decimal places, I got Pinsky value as -1.51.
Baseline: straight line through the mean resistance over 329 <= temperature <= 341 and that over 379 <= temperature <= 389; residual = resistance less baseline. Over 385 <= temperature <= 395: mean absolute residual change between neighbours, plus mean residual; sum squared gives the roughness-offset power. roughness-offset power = 0.69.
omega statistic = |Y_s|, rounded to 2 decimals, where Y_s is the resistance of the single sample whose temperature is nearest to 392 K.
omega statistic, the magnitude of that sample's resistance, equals 3.62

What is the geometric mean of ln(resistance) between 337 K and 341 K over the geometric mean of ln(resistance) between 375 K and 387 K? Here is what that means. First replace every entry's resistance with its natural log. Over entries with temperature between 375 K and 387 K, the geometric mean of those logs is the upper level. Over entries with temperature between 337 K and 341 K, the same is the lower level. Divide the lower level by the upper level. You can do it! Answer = 1.30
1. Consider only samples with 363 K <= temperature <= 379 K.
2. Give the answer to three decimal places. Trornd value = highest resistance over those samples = 4.017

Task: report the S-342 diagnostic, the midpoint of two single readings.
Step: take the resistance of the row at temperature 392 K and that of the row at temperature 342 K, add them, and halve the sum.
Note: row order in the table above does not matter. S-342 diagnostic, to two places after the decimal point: 3.79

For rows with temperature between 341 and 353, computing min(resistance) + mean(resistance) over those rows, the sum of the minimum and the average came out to 5.7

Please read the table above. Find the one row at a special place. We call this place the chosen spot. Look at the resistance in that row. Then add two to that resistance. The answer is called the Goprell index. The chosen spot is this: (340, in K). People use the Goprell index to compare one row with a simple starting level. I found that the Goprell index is 5.9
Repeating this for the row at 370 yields 5.8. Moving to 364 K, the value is 5.5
